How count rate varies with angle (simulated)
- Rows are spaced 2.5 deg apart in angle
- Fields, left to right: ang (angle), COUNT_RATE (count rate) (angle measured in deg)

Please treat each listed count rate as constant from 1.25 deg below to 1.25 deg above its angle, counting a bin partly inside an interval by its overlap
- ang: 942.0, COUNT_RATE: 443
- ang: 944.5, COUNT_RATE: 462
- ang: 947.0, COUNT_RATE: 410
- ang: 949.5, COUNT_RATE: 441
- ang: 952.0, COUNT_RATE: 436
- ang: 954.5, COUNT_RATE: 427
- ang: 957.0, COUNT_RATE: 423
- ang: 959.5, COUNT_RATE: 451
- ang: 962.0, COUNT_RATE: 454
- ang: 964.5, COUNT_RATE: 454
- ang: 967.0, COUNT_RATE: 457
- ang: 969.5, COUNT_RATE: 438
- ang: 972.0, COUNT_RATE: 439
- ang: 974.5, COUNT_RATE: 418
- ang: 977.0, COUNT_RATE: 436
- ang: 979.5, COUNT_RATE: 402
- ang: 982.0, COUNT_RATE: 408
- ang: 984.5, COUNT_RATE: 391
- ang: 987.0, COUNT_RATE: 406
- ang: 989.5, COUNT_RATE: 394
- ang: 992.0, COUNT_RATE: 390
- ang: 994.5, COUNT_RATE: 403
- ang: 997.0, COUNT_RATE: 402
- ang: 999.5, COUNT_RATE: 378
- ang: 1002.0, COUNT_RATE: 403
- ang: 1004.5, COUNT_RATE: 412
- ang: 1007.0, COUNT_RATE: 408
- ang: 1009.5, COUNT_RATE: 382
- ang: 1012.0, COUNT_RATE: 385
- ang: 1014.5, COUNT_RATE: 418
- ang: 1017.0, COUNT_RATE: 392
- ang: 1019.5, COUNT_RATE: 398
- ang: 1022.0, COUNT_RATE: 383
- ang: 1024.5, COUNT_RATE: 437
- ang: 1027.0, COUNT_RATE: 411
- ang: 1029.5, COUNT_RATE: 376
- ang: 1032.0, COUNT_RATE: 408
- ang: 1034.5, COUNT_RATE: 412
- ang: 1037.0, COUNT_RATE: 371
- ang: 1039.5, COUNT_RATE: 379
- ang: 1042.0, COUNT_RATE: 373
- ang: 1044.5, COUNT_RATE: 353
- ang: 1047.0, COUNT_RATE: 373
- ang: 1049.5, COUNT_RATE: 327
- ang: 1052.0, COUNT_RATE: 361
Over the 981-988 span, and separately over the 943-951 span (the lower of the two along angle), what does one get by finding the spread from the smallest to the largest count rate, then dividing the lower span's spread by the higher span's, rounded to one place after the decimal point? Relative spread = 3.1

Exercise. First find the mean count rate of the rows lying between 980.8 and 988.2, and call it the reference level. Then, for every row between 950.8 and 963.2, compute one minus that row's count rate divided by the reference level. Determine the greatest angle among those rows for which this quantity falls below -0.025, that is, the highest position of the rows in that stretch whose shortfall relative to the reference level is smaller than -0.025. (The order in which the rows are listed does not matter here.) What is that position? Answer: 962.0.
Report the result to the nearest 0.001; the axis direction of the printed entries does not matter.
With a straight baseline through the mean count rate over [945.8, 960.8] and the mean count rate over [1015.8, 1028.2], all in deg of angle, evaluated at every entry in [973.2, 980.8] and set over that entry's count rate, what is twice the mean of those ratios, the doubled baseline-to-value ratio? 2.018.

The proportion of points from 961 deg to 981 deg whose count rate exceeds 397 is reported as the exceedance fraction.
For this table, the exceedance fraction 1.00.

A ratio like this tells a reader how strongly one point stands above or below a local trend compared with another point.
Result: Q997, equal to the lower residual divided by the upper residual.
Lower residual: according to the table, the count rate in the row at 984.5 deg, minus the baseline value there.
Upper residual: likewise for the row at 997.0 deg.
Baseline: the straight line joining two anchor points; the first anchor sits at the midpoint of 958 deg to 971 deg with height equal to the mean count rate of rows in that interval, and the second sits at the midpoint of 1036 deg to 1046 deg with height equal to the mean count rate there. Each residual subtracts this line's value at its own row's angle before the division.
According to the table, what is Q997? 2.8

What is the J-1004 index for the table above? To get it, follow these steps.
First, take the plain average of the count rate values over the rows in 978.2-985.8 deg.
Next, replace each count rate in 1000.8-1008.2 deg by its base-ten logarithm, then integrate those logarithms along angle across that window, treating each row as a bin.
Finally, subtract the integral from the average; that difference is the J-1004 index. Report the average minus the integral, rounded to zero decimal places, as 381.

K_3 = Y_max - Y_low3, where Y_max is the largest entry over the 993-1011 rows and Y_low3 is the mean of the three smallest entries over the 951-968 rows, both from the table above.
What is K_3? -17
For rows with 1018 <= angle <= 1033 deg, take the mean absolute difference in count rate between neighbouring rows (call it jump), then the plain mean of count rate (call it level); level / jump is 12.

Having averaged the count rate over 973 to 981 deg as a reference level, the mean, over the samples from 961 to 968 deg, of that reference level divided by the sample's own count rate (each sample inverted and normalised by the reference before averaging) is 0.92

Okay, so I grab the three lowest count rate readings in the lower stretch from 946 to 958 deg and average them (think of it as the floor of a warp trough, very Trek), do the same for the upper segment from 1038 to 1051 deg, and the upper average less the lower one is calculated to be -69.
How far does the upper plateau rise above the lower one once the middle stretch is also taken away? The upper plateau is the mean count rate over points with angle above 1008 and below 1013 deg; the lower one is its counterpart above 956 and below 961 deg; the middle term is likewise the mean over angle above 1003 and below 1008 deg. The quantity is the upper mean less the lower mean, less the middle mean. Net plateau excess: -464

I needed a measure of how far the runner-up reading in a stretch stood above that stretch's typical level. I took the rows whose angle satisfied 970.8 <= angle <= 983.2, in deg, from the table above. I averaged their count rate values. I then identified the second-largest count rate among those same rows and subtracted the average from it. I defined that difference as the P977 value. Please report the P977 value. 15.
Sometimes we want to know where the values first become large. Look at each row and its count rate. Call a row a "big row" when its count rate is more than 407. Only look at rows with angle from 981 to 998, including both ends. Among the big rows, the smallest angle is 982.0 deg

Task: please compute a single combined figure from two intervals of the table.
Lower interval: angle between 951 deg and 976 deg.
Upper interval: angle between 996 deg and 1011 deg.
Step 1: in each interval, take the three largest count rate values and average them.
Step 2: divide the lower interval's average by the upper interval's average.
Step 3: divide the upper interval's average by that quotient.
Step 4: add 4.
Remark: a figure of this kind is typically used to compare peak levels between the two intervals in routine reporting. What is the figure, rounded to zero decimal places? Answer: 369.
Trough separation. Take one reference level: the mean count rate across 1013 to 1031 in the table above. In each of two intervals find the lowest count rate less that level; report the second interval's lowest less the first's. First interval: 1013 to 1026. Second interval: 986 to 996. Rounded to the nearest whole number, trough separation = 7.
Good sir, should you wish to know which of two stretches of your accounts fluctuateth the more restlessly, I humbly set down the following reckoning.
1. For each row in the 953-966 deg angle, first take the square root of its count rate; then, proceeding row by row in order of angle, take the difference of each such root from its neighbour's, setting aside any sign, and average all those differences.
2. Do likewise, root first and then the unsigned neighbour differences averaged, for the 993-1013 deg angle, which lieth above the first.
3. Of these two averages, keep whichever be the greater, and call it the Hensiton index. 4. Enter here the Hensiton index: 0.33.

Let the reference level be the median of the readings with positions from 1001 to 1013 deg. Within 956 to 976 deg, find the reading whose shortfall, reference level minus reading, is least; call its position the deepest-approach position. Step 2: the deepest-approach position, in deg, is 967.0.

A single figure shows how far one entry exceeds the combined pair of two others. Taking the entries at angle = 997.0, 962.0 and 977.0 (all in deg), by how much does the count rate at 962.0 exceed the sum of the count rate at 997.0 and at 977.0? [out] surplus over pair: -384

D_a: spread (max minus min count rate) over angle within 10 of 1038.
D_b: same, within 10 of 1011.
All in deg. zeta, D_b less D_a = -23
